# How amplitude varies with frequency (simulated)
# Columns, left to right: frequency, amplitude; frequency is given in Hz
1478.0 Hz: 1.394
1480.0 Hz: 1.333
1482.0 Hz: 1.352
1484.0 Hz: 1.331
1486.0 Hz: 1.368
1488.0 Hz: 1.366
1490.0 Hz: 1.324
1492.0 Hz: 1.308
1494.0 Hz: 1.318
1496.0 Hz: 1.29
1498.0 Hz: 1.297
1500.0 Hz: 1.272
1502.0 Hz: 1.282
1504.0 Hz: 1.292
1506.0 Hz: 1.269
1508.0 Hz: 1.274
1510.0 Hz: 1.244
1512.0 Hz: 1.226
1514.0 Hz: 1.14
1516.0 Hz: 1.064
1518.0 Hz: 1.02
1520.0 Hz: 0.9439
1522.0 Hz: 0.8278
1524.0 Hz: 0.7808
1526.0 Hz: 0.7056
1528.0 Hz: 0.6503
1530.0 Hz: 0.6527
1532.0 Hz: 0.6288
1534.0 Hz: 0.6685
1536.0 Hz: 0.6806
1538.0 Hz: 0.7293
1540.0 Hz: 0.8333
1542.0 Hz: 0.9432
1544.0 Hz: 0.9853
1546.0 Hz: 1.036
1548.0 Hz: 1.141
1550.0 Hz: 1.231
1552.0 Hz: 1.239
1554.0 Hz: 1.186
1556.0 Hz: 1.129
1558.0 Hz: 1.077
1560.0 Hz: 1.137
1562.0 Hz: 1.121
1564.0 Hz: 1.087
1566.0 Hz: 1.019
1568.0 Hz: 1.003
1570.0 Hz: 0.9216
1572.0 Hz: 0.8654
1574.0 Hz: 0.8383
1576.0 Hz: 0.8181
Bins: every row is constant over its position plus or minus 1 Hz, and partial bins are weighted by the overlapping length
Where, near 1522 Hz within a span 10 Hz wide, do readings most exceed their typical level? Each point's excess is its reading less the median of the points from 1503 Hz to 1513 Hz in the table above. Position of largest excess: 1518.0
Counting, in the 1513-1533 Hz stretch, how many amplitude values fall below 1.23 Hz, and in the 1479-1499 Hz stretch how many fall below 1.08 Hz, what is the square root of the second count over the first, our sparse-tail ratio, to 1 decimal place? 0.0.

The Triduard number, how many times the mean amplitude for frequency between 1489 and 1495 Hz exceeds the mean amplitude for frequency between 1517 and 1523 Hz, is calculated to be 1.4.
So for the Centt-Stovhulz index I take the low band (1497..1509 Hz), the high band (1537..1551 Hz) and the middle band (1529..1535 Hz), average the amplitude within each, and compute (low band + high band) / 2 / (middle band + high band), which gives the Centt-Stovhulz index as 0.69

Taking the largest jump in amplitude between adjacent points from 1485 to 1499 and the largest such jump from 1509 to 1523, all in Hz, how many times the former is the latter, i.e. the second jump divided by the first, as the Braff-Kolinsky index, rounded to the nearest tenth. 2.8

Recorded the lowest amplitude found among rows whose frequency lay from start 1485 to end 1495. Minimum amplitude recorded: 1.308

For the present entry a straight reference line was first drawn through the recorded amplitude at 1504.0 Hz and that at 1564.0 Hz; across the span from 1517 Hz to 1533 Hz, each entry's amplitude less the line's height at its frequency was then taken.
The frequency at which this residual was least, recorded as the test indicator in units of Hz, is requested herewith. 1532.0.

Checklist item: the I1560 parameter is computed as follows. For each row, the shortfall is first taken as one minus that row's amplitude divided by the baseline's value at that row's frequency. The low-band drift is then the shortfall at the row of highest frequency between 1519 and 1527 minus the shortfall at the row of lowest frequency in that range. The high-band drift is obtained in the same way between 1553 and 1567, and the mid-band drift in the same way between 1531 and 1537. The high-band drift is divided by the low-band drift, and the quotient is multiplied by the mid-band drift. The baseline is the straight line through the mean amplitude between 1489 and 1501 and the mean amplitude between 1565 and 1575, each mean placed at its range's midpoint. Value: -0.03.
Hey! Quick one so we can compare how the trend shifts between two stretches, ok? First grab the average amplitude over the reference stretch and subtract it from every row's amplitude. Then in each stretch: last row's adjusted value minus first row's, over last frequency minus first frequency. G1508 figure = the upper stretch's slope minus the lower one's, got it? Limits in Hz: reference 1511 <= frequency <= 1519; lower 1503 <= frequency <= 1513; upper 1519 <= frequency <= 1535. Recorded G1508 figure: -0.011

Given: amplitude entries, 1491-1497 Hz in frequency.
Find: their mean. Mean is 1.3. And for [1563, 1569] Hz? 1.0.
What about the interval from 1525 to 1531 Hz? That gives 0.7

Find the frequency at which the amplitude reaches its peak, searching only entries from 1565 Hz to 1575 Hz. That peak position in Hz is 1566.0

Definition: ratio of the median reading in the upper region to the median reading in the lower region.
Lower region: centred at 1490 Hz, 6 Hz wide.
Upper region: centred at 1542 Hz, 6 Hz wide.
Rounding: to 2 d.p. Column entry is 0.71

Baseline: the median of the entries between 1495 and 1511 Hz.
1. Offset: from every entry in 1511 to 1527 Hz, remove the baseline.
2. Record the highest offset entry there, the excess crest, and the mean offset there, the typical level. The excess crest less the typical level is 0.26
